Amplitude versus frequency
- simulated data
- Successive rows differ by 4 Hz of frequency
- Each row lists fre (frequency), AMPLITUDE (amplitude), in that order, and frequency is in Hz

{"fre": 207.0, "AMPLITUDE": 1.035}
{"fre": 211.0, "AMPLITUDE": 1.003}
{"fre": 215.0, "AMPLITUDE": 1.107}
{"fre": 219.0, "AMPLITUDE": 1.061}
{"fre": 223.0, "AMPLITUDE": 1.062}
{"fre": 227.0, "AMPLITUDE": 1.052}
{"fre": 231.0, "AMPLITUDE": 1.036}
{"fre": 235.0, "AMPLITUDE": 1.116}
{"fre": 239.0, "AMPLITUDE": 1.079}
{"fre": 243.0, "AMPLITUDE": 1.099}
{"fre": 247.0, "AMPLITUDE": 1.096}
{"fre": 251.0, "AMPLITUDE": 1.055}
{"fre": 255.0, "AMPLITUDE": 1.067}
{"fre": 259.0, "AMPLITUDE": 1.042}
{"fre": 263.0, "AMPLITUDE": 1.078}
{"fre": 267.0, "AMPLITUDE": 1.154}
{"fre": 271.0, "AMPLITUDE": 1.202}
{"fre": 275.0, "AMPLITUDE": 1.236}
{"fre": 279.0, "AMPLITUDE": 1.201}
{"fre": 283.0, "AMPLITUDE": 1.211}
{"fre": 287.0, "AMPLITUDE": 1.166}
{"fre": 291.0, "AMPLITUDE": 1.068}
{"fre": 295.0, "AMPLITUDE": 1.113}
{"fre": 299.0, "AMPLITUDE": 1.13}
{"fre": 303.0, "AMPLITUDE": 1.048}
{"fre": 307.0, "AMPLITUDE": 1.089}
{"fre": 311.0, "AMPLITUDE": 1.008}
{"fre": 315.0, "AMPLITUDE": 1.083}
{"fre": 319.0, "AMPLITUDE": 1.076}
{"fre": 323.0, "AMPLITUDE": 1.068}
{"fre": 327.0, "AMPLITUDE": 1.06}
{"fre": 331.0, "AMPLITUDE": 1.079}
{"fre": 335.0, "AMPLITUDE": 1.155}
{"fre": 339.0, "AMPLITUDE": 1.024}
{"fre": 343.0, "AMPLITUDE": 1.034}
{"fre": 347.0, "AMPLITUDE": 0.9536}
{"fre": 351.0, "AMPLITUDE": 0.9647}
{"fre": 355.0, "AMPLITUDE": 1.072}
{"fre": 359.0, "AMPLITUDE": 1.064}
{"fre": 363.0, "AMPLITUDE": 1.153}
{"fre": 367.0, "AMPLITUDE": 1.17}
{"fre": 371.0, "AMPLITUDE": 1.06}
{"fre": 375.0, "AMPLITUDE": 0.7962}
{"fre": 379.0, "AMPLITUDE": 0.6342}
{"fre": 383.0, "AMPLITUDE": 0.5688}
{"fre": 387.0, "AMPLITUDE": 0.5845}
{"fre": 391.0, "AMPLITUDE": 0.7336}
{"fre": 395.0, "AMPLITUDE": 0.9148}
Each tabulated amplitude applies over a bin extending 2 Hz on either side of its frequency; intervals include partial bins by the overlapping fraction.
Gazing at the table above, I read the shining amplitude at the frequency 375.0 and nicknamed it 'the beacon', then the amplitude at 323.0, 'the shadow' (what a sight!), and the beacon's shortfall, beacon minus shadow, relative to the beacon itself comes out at -0.34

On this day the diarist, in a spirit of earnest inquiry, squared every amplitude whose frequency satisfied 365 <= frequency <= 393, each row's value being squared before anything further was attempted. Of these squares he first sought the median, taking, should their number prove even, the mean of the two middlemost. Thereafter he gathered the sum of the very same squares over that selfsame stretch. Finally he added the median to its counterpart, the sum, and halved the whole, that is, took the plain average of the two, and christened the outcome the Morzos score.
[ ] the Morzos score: 2.64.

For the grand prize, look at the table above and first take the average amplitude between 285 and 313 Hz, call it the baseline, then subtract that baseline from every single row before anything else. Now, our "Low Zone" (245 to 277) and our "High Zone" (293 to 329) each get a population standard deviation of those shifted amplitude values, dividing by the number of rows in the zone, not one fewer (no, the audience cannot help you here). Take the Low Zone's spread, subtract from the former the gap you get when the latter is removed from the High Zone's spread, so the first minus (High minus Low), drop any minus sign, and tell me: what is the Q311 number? 0.10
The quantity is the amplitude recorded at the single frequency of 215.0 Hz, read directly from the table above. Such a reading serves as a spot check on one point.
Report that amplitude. 1.107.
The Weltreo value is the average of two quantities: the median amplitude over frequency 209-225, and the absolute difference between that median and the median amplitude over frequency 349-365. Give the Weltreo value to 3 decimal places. 0.534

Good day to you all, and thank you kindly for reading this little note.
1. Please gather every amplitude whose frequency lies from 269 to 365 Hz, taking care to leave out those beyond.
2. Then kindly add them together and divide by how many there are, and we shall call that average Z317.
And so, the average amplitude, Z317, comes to 1.09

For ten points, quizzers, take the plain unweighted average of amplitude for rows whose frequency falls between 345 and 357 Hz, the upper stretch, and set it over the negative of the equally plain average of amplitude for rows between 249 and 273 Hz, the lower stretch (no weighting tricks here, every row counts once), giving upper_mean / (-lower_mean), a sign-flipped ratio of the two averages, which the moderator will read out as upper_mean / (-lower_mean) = -0.91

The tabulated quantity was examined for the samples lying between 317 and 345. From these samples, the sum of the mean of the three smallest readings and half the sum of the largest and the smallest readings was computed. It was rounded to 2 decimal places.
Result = 2.13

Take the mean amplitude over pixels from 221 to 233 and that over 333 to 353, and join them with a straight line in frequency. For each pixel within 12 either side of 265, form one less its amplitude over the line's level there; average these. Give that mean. -0.084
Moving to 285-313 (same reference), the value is -0.052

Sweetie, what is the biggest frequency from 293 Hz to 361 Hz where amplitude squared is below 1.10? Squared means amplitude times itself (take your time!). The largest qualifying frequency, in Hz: 351.0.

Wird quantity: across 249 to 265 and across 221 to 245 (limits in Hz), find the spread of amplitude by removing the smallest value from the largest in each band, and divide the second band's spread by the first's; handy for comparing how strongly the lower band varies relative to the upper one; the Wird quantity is 2.2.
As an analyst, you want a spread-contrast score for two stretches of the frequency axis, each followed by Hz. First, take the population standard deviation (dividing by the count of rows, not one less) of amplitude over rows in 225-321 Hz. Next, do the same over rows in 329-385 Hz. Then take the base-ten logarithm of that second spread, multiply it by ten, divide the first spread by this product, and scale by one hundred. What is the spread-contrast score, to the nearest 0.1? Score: -0.8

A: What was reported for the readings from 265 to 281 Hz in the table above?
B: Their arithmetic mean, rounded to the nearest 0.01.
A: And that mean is 1.20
